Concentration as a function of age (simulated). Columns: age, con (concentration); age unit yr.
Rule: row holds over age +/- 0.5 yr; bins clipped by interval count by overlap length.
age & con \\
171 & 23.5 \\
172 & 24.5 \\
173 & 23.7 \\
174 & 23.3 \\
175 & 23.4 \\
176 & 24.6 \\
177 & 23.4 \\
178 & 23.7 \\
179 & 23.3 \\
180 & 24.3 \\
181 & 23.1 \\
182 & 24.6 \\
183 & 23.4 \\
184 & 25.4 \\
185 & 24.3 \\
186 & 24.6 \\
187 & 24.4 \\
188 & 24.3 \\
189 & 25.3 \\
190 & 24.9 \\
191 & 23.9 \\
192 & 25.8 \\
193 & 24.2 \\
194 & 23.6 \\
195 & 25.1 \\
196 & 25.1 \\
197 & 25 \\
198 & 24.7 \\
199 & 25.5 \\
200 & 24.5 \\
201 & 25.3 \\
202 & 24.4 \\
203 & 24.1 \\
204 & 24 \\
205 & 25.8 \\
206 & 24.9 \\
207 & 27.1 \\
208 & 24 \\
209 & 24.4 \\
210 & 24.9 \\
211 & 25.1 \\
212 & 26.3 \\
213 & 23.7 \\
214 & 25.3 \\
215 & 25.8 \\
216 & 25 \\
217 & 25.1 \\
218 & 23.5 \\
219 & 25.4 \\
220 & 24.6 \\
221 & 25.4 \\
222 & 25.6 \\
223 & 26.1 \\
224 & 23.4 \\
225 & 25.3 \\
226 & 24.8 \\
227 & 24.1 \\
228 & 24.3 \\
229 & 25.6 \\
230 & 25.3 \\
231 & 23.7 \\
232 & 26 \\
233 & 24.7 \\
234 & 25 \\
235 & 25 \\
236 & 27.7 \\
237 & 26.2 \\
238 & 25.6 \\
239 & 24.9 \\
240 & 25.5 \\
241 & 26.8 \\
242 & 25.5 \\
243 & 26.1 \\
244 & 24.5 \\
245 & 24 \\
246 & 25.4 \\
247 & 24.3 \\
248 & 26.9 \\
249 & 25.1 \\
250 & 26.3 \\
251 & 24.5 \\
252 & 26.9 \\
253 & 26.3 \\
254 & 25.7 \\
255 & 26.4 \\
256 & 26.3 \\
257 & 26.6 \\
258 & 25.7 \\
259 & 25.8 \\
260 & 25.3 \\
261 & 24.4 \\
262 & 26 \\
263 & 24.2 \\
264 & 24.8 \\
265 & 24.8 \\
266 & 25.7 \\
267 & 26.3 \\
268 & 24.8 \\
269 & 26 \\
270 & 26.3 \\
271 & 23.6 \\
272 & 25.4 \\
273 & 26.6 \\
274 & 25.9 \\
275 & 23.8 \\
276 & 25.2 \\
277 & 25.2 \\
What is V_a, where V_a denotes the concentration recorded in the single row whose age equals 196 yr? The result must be 25.1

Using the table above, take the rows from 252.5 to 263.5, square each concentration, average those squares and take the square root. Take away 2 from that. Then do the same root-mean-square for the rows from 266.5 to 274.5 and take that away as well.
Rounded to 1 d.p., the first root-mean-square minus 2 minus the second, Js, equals -1.9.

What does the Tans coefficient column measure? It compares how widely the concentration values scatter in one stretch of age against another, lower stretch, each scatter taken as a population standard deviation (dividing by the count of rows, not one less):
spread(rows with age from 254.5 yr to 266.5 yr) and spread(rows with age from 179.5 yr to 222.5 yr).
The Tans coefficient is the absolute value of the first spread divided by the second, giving 0.95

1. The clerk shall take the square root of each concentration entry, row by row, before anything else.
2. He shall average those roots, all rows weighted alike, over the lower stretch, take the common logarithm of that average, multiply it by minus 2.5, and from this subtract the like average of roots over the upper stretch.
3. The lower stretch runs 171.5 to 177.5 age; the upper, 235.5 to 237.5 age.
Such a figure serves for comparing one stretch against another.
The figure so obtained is -6.91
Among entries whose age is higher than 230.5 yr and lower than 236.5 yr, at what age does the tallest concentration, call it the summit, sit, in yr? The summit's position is 236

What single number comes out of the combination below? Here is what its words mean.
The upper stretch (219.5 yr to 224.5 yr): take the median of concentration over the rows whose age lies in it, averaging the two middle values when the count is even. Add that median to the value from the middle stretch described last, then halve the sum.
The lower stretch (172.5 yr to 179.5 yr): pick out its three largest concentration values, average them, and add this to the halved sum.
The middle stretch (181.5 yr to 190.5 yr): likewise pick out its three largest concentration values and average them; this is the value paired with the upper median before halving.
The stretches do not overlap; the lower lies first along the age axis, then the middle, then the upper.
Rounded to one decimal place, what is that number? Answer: 49.3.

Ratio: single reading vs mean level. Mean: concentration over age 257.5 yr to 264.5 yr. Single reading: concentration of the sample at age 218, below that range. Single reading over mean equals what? 0.93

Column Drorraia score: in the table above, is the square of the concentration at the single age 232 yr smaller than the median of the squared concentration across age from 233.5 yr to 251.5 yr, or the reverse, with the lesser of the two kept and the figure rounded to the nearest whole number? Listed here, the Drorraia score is 648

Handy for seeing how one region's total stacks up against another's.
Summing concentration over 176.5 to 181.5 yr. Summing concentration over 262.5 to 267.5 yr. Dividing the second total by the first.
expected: 1.07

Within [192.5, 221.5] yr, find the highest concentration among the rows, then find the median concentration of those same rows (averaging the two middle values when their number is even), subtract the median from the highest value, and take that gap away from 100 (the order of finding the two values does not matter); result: 97.9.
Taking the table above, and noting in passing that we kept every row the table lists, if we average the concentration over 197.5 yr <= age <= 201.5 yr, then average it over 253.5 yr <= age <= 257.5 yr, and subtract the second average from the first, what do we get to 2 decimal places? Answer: -1.25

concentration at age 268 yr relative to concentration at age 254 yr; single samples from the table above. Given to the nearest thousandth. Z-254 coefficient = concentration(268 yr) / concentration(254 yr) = 0.965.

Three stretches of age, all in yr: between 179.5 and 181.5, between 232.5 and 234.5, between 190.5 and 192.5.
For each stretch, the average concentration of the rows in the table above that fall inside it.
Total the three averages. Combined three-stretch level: 73.4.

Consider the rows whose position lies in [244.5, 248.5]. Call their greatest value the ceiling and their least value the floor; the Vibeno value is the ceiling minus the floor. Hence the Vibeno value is 2.9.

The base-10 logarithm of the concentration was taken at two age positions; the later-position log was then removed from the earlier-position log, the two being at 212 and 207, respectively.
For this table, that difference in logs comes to 0.013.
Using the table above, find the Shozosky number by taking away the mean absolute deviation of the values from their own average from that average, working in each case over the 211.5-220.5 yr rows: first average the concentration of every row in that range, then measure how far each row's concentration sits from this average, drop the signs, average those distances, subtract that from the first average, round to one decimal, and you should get 24.3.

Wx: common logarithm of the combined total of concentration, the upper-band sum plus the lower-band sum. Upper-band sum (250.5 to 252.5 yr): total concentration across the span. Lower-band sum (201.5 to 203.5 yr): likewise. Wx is 2.00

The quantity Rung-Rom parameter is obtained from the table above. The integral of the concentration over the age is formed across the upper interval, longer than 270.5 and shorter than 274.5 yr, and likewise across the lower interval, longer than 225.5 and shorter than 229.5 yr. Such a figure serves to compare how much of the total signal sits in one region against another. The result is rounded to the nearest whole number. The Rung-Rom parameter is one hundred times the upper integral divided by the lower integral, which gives 103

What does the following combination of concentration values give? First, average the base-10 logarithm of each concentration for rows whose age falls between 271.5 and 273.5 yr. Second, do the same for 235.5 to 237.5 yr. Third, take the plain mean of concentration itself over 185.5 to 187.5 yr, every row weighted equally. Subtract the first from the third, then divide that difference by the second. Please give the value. 16.1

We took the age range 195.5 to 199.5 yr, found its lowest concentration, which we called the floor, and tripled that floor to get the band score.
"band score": 74.1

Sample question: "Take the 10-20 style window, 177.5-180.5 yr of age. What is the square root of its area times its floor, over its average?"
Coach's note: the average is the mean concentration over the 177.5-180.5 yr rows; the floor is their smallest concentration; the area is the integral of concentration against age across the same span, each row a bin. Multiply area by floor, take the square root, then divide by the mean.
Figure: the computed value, 1.71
